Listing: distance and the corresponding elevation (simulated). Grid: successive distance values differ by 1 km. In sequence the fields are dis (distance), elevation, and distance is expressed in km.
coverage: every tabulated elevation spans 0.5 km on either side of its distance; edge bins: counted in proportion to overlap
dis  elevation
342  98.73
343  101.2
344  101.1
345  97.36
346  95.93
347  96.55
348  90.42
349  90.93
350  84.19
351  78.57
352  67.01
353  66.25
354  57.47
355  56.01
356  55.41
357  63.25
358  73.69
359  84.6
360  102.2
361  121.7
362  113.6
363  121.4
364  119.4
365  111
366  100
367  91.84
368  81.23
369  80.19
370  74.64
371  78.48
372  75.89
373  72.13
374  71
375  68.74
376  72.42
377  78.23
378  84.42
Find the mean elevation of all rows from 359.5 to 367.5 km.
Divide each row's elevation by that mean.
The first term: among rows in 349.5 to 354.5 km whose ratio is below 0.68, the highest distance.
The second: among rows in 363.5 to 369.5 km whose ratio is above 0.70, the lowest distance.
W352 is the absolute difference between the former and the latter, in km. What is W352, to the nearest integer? 10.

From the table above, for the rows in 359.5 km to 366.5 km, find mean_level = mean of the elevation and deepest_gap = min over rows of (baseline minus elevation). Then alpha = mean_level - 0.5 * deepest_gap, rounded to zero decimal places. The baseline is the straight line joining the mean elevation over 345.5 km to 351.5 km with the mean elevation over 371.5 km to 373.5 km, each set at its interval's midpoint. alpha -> 133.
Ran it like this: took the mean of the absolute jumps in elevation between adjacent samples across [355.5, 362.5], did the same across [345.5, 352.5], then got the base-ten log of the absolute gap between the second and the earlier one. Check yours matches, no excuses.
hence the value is 0.86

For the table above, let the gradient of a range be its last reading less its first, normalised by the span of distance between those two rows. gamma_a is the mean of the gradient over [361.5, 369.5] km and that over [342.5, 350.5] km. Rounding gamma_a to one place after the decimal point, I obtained -3.6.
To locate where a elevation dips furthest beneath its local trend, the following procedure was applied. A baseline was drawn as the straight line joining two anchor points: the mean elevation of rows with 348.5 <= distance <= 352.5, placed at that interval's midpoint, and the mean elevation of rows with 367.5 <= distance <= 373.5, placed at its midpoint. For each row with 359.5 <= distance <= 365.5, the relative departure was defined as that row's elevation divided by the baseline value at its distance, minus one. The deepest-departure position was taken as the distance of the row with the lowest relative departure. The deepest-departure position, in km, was 360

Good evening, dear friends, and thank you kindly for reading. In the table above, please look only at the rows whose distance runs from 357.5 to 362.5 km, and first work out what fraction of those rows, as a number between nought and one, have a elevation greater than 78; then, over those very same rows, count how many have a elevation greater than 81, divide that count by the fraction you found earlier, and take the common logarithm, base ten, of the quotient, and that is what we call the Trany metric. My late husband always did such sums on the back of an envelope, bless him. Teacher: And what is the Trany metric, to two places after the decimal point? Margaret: 0.70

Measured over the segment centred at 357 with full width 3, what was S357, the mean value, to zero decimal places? 64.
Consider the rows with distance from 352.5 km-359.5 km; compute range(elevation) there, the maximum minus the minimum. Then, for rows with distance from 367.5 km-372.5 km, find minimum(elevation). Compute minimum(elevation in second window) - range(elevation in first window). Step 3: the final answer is 45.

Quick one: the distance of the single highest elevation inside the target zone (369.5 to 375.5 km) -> 371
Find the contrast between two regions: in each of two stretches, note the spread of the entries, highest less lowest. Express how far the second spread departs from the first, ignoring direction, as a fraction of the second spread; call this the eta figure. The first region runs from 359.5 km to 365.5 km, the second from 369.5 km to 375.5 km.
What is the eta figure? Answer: 1.0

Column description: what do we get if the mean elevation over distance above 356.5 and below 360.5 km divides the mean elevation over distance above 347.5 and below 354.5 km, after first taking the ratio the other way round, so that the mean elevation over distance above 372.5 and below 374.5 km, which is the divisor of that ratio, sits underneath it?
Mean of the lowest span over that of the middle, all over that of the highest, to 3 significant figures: 0.0132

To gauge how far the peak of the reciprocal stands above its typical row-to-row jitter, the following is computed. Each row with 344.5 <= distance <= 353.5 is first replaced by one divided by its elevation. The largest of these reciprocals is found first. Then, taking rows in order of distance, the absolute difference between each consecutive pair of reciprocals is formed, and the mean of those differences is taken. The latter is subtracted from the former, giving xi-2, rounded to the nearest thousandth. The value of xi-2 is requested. 0.014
